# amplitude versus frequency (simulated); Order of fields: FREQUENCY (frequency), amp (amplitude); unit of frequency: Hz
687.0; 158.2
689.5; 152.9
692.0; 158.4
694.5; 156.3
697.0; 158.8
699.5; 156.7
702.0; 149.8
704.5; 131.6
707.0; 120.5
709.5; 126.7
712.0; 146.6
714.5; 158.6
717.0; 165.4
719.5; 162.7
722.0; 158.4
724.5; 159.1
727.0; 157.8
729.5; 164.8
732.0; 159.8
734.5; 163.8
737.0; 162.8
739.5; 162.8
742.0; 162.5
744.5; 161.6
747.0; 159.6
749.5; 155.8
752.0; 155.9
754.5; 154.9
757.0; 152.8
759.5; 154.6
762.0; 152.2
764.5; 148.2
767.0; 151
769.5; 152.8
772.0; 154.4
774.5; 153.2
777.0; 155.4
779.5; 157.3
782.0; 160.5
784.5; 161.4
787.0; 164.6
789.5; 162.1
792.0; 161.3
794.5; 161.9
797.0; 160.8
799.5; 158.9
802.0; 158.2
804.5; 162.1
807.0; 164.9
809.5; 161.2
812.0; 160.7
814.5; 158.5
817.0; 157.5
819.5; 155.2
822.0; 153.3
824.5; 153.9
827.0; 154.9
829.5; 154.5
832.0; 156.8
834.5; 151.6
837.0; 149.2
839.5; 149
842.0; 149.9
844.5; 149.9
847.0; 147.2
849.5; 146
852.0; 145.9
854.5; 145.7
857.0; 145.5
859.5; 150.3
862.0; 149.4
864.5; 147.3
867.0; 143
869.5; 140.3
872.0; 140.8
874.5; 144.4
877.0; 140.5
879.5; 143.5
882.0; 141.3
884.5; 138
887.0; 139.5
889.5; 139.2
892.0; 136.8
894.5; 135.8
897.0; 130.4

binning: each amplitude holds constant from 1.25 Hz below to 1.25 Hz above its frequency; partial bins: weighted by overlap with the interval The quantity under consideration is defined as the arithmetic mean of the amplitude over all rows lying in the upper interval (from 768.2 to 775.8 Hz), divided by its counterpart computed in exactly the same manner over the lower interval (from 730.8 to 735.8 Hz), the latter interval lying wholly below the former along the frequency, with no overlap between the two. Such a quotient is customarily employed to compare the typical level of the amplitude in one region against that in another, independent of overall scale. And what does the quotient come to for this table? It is 0.948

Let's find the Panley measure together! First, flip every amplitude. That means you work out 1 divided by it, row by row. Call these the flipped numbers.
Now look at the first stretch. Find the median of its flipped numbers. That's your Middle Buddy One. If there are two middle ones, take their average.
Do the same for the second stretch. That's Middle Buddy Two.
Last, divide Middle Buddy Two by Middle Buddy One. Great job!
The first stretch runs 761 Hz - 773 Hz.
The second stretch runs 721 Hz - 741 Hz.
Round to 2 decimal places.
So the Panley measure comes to 0.94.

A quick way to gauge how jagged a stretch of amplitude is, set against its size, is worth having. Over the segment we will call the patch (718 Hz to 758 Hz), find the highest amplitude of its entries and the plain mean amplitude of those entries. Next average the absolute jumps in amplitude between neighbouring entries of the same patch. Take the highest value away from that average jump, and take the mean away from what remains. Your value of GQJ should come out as -322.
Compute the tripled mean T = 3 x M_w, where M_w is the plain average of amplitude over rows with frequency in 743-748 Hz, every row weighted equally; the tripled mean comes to 482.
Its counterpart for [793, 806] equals 481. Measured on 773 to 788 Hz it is 476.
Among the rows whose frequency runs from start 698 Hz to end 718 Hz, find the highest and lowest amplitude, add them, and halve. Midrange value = 143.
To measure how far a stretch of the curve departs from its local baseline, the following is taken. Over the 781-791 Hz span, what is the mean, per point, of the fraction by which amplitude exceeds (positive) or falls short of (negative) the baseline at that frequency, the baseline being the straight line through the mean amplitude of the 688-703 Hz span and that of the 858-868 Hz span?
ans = 0.07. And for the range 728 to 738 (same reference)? 0.06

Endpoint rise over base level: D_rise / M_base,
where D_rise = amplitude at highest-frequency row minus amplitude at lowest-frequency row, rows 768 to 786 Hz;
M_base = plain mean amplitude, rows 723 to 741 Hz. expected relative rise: 0.053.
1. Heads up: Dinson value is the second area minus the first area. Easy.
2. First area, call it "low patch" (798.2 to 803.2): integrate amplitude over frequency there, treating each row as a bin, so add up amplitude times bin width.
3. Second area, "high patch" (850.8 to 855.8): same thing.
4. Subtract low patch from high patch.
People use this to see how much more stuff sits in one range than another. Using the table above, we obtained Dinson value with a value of -64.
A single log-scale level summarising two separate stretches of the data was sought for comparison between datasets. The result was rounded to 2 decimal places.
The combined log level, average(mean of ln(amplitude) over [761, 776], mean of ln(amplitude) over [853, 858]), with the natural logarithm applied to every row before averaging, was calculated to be 5.00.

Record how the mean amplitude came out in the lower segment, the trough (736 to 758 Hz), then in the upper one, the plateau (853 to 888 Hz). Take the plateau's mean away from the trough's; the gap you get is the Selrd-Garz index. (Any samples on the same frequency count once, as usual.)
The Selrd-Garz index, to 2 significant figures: 15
